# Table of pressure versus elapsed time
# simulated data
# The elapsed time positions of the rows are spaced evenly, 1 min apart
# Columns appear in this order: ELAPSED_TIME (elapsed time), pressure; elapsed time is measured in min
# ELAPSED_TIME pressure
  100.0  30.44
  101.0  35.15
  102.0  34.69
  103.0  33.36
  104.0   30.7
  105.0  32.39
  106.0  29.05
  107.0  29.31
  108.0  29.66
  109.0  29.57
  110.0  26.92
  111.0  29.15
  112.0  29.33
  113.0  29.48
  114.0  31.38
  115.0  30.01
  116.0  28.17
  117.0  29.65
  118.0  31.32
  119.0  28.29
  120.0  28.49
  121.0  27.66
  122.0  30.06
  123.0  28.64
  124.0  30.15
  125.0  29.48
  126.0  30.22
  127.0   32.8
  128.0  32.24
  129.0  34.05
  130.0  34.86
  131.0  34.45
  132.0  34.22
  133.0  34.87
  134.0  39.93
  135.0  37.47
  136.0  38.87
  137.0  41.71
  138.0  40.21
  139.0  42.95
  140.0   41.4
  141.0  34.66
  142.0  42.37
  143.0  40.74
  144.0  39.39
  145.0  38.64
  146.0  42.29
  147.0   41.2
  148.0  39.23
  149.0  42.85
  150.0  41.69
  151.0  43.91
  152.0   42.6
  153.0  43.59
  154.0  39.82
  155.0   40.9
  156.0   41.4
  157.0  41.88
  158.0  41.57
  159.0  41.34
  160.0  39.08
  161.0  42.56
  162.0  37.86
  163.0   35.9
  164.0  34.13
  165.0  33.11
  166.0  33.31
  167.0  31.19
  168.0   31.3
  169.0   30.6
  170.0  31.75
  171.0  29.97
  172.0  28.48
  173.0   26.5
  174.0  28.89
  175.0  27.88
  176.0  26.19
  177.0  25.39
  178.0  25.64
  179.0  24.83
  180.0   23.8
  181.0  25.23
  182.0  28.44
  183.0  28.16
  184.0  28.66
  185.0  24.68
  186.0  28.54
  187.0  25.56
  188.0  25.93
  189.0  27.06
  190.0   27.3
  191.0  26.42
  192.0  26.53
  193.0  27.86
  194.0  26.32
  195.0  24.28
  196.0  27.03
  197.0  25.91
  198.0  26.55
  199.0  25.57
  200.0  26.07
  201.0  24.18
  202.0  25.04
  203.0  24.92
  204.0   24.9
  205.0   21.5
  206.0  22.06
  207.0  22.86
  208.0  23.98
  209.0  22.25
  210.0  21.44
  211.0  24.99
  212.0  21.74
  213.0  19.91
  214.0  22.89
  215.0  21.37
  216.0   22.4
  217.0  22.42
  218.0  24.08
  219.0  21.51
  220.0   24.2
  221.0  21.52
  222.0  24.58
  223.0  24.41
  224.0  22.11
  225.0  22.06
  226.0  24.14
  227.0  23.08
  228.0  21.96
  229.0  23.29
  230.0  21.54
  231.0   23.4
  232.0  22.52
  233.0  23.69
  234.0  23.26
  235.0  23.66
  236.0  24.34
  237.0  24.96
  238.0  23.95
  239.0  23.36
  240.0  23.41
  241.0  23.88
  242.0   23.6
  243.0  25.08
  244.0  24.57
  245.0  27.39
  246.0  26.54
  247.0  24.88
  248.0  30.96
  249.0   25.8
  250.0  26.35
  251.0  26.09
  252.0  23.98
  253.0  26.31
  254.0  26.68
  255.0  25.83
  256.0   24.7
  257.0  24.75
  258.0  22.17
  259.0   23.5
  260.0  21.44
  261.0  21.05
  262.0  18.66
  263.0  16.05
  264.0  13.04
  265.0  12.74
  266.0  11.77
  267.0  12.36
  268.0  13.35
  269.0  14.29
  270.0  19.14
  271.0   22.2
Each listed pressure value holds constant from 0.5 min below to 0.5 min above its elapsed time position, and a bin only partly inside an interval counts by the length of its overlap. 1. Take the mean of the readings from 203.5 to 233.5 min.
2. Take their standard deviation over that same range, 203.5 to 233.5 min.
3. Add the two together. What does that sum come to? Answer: 24.0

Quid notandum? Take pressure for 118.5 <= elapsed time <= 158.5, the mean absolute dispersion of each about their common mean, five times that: 23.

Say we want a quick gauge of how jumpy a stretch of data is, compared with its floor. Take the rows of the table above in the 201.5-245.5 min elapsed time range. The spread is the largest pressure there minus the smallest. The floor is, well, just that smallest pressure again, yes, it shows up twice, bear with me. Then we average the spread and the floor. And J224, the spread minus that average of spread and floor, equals -6.2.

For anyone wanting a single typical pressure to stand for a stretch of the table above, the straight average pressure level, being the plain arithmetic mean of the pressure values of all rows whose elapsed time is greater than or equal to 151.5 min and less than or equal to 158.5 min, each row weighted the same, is 42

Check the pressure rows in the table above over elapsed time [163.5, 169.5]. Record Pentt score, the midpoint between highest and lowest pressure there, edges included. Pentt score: 32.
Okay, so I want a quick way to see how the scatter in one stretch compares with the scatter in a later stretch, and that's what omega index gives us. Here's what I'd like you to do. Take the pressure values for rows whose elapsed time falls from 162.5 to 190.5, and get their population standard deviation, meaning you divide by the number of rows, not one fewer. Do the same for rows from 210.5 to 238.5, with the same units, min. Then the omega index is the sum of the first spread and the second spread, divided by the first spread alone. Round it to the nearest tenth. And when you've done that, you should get 1.4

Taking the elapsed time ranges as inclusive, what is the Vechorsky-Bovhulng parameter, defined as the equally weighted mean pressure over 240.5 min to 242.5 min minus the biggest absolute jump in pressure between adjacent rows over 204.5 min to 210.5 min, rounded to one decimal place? 22.0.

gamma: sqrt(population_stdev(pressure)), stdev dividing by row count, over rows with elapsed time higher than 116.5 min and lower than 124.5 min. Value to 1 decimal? 1.1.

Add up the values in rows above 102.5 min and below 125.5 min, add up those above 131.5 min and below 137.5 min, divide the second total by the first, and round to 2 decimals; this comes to 0.33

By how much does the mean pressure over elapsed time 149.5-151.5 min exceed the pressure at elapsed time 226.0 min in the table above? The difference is 19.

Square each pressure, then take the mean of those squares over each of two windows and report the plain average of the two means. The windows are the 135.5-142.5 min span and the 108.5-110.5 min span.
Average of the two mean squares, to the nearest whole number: 1216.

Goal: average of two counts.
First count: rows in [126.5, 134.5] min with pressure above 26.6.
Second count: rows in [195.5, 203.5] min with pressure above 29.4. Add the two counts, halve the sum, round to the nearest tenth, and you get 4.0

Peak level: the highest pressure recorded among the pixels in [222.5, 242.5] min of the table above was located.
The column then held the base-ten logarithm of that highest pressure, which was 1.40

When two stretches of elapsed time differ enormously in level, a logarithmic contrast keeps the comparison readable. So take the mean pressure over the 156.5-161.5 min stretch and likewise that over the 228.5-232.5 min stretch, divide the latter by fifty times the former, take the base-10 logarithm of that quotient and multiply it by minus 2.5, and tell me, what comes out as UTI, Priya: 4.90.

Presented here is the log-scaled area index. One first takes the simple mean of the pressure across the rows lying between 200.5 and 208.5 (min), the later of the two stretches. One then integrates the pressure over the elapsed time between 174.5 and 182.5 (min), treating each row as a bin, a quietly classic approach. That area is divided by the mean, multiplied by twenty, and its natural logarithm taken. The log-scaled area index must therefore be 5.2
